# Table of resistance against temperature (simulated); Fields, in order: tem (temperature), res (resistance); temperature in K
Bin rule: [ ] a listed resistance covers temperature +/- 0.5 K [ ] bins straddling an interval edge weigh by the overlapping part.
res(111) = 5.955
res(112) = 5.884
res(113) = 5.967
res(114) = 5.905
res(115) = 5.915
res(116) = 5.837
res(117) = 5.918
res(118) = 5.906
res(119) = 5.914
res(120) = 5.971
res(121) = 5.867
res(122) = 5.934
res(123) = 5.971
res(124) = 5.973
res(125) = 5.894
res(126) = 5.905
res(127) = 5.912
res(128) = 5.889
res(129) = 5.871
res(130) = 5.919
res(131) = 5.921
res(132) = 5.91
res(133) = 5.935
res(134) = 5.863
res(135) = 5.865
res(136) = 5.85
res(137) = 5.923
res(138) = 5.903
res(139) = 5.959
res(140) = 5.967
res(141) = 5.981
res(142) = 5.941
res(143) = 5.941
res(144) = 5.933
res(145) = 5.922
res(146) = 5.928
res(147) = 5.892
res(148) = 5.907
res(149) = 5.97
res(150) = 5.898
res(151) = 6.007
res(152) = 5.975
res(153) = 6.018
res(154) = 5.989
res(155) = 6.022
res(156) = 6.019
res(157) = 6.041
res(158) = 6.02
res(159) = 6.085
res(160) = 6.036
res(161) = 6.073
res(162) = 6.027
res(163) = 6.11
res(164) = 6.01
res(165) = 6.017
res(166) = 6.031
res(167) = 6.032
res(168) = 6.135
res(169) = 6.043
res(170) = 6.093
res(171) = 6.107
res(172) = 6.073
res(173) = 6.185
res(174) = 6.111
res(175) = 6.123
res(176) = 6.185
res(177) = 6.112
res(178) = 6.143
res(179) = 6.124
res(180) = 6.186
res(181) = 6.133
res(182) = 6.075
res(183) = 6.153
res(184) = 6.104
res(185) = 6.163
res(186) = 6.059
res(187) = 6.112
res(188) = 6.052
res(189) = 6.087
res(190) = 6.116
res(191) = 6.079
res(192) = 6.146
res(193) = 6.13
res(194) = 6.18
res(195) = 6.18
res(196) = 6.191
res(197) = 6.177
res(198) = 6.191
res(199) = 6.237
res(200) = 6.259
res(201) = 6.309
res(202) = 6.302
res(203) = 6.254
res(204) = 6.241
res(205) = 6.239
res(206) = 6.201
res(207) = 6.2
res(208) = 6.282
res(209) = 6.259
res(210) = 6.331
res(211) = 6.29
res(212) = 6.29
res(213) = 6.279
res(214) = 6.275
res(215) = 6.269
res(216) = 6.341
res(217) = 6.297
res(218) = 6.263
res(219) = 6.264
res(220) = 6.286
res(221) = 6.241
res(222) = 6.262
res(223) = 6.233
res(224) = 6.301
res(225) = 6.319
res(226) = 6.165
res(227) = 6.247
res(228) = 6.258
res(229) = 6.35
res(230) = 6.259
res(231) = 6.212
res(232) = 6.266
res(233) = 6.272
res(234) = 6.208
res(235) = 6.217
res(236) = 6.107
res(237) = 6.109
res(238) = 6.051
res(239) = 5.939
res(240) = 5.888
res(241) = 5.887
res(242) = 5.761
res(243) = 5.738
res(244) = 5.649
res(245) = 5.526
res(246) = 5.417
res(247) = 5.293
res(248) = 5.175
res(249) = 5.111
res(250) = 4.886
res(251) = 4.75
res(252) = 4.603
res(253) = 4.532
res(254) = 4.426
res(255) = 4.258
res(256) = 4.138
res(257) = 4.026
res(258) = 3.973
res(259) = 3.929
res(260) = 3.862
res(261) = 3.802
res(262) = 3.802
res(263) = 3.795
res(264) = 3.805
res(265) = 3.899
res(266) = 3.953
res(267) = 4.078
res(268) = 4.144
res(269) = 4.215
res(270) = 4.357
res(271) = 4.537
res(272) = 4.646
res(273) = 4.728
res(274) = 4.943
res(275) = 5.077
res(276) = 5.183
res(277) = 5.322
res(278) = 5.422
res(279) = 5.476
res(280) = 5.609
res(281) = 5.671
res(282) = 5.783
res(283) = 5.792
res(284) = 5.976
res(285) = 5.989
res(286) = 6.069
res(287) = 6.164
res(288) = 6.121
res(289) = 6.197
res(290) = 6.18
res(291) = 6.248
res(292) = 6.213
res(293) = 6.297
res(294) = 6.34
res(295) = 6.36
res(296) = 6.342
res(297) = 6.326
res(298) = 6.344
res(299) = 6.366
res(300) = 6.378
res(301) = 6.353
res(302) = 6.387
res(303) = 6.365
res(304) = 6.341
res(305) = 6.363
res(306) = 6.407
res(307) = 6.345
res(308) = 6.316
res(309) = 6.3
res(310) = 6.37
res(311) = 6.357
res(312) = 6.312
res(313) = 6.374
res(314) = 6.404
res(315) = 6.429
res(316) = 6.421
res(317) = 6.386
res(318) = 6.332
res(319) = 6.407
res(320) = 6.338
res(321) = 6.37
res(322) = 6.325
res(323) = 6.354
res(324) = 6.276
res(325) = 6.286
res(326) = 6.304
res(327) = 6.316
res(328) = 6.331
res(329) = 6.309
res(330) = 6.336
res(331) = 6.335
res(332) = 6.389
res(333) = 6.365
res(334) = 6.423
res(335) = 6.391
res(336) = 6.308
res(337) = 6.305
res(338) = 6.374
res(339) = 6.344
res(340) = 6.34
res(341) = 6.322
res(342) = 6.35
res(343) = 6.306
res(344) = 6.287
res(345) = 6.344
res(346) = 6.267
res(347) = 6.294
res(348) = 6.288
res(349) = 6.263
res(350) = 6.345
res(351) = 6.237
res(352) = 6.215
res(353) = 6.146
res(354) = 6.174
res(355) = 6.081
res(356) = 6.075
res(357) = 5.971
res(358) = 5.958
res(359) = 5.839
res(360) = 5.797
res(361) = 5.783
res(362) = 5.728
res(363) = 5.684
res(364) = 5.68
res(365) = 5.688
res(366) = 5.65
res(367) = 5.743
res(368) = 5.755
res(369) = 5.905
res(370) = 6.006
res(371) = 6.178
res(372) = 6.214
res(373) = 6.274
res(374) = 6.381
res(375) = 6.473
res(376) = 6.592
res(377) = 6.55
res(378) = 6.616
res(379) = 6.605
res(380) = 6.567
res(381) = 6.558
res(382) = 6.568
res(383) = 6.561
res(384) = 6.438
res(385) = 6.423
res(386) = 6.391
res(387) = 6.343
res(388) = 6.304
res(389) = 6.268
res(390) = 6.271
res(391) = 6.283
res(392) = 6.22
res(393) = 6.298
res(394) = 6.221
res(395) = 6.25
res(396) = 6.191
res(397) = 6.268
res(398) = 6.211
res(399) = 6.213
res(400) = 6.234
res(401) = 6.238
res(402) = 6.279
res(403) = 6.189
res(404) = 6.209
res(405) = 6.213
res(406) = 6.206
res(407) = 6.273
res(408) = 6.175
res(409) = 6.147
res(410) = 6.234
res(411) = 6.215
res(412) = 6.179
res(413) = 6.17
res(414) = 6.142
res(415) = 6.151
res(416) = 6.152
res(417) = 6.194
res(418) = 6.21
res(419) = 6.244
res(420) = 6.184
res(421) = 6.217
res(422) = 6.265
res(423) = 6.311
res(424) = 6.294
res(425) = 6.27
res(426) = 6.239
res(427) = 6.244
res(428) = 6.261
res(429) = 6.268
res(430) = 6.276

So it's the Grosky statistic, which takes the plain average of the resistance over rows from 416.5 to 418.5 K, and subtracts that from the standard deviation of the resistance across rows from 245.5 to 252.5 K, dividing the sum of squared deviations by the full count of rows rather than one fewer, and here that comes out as -5.9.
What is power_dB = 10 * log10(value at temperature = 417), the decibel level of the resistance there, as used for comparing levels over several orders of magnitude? 7.92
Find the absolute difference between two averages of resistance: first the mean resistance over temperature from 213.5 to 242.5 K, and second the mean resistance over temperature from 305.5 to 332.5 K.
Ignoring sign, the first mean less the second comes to 0.16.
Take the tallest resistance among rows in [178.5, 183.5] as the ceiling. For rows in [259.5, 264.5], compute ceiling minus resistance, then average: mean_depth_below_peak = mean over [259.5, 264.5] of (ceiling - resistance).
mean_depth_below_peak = 2.4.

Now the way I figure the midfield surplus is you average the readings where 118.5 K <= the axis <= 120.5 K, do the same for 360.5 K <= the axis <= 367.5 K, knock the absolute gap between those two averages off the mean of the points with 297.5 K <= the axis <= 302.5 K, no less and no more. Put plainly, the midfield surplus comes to 6.13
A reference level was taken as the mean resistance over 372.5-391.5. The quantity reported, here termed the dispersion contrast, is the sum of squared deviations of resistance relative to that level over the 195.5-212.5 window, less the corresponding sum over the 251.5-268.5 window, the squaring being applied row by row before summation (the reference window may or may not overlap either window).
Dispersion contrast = -97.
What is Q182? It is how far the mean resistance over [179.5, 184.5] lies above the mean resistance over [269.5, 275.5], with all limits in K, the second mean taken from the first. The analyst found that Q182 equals 1.42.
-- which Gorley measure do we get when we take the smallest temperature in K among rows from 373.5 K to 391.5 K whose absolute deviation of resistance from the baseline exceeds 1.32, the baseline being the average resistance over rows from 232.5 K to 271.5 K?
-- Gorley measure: 374 K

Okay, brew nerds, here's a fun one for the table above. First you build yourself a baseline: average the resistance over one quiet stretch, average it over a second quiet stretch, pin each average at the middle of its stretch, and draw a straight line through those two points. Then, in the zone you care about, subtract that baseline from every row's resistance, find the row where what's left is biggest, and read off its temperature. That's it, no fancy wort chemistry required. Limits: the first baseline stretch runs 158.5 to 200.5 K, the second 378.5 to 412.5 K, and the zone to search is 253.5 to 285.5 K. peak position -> 285 K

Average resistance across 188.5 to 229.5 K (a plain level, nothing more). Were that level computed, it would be 6.2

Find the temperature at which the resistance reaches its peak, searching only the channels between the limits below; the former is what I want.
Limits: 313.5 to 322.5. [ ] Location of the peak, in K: 315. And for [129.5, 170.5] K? 168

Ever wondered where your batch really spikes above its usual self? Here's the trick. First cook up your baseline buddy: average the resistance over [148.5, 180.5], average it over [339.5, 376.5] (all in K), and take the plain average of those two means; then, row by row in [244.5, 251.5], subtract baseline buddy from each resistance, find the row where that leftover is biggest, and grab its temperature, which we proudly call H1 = 245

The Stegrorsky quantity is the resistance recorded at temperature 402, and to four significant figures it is 6.279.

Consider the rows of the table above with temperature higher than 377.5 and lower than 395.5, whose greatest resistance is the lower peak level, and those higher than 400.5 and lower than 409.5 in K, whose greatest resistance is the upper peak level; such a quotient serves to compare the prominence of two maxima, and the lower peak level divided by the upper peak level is 1.05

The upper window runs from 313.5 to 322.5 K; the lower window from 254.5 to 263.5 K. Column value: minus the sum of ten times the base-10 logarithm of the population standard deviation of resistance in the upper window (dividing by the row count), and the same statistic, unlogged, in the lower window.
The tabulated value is 14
